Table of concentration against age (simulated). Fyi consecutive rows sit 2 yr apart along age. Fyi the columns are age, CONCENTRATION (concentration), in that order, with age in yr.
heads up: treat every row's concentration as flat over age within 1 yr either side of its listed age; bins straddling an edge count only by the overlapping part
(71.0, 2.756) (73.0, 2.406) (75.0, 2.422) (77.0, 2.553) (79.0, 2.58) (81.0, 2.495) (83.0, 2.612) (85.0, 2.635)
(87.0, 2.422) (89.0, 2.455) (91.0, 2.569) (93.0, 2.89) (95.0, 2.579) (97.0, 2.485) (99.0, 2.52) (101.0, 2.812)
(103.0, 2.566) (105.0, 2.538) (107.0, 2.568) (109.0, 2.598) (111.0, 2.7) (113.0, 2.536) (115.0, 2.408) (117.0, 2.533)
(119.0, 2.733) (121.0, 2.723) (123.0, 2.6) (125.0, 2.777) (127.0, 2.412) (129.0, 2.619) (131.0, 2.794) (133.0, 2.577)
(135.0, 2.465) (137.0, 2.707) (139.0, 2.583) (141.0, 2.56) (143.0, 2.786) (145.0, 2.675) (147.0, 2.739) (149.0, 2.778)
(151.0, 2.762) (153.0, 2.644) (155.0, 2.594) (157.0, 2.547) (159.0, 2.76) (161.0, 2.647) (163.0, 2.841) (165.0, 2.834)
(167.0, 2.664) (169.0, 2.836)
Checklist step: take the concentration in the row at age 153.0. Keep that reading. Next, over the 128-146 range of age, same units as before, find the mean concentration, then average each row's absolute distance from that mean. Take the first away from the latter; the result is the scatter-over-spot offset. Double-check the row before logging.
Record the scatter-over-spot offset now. -2.56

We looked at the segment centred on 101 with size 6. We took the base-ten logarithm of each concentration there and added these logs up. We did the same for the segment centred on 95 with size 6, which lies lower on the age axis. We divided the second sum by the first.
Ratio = 1.01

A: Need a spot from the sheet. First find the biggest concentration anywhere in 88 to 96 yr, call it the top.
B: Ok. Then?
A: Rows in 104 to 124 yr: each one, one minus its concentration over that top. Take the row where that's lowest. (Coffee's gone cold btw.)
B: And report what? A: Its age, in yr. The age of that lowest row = 119.0 yr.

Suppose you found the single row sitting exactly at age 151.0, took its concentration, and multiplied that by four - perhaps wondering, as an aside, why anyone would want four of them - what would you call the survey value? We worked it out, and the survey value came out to 11.0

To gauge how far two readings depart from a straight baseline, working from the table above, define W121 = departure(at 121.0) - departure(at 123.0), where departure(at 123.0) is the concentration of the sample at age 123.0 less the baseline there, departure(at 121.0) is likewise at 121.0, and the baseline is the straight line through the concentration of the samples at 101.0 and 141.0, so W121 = 0.1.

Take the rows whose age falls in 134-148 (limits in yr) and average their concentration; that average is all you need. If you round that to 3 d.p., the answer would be 2.645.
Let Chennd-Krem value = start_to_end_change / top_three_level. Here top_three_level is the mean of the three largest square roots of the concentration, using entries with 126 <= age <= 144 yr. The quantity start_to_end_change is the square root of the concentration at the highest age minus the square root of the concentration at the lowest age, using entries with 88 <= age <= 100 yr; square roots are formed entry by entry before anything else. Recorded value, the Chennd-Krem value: 0.01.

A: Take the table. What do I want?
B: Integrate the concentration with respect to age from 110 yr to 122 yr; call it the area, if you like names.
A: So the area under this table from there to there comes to 31.3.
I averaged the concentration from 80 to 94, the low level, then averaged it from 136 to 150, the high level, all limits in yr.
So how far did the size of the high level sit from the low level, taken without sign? 0.11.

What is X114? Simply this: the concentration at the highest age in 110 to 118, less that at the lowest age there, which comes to -0.17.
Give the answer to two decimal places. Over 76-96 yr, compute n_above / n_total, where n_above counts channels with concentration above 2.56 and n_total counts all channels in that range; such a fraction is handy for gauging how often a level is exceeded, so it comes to 0.60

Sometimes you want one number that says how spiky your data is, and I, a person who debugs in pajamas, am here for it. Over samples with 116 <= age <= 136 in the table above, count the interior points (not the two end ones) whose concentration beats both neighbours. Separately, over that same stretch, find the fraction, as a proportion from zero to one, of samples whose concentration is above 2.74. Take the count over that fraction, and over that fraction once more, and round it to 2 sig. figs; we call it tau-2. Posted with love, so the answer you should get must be 75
